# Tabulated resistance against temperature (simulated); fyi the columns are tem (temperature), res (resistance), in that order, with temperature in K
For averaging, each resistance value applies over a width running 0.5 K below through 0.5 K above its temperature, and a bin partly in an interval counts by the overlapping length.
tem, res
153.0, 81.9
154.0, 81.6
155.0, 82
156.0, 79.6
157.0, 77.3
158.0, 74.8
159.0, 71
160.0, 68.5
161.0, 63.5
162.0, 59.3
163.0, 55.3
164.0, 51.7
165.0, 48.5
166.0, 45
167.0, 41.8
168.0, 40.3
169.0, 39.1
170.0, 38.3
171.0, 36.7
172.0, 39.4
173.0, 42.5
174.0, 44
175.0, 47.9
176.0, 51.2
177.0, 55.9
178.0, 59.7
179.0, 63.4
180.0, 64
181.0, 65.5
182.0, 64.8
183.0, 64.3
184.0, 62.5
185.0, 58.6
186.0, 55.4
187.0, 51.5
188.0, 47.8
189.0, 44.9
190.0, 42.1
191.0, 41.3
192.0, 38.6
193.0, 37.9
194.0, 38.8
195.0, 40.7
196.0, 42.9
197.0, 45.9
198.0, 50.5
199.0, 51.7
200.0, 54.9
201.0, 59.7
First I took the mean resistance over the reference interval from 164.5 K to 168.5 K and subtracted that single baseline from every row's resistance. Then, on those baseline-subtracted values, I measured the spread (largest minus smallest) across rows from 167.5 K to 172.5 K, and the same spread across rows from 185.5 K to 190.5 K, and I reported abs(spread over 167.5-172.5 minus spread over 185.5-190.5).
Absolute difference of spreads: 10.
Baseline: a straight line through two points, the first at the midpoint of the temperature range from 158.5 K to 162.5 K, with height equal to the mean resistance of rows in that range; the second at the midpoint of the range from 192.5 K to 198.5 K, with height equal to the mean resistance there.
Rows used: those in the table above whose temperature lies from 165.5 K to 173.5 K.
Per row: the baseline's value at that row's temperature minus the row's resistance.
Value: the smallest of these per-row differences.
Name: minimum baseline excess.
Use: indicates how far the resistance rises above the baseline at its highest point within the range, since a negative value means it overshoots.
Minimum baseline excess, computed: 15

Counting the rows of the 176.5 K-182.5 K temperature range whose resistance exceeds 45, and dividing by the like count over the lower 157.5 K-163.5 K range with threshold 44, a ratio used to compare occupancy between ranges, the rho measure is 1.0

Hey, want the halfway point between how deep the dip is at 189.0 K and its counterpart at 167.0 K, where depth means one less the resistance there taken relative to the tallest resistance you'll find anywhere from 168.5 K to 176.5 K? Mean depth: 0.15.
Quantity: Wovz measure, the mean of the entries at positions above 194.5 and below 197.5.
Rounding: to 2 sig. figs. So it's 43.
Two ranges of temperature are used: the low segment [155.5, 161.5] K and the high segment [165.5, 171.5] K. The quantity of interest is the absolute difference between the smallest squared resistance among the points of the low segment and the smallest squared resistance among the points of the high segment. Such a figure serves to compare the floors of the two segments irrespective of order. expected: 2685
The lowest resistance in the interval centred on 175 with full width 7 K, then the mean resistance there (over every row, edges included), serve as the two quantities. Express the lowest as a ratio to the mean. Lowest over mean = 0.81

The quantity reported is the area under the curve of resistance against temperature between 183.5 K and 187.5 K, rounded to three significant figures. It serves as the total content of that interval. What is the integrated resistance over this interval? 228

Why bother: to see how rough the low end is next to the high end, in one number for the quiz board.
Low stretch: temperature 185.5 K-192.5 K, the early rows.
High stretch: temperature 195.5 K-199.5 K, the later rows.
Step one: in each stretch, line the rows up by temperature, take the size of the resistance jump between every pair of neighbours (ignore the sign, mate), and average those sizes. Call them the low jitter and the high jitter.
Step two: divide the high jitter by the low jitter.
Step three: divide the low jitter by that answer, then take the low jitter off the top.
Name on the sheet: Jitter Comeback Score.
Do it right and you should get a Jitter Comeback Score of -0.1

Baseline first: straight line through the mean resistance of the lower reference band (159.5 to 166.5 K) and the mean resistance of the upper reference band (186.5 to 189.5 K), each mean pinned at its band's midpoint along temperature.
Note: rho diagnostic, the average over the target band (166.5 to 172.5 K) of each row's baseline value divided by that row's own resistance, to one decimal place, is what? 1.4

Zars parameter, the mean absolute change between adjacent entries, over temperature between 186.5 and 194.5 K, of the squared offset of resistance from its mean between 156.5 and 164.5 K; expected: 86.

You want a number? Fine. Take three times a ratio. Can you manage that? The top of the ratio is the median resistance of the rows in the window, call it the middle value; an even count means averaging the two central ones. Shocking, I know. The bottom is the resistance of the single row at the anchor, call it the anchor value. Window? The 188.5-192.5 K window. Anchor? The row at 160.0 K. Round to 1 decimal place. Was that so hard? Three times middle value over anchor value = 1.8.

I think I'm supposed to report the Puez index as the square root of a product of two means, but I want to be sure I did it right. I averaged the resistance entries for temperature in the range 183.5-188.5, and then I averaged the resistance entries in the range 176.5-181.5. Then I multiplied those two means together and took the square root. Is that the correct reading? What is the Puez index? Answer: 58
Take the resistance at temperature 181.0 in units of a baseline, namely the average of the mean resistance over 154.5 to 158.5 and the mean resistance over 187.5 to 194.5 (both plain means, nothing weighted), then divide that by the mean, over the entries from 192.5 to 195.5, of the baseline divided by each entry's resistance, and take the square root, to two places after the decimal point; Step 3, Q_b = 0.84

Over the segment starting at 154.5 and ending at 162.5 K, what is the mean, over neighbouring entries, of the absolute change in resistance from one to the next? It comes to 3.2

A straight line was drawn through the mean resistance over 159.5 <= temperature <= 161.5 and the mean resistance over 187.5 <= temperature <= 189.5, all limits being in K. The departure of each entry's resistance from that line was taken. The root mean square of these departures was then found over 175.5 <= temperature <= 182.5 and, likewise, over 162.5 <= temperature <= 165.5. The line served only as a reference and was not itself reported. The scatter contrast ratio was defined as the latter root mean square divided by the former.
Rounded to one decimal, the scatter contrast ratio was 1.2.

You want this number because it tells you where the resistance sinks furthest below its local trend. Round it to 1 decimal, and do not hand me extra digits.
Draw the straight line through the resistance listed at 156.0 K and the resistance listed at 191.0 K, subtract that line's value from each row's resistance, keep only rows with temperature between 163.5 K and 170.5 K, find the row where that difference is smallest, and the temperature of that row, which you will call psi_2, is 169.0 K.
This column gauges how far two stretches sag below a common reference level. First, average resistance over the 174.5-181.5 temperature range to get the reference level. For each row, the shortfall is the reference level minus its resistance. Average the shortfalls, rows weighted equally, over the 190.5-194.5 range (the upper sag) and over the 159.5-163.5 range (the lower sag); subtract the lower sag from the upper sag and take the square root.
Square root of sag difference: 4.7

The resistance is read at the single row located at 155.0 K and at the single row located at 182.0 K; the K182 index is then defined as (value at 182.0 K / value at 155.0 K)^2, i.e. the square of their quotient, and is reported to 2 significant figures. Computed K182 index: 0.62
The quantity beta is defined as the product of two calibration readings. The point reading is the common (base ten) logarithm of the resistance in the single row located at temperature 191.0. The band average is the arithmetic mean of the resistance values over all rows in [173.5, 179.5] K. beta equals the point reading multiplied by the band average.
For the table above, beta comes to 87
